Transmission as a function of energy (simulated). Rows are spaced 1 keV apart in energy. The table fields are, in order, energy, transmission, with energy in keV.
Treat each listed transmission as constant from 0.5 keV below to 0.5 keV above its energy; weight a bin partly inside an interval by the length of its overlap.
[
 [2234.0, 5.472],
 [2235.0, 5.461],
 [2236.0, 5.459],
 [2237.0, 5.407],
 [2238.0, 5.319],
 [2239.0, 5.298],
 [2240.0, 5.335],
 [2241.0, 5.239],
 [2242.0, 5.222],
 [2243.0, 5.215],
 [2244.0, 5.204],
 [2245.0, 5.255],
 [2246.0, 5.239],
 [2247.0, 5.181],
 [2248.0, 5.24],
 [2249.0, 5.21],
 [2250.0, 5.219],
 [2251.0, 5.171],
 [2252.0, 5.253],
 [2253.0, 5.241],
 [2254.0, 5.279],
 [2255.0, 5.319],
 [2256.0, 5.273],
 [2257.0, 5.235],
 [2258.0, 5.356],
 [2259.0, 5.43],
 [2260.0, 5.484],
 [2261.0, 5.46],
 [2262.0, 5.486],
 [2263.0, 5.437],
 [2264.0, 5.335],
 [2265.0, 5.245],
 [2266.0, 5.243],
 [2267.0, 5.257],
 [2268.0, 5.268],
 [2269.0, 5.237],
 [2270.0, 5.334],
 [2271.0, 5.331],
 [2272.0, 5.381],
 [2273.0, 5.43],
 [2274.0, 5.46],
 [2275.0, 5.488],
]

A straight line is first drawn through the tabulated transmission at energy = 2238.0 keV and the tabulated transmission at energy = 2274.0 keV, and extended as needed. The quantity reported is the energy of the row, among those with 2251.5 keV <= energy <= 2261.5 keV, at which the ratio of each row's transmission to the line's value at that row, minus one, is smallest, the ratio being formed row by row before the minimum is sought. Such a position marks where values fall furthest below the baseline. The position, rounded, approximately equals 2257.0 keV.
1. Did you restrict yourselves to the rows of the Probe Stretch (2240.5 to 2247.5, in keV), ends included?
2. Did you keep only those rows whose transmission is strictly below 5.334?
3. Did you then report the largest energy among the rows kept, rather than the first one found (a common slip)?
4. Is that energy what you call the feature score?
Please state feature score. 2247.0 keV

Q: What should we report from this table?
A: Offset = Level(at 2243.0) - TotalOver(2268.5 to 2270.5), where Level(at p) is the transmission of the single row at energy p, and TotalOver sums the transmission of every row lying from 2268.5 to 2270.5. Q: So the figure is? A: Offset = -5.4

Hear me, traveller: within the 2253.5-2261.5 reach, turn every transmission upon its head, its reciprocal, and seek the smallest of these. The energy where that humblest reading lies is 2260.0 keV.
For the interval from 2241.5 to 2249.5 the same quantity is 2245.0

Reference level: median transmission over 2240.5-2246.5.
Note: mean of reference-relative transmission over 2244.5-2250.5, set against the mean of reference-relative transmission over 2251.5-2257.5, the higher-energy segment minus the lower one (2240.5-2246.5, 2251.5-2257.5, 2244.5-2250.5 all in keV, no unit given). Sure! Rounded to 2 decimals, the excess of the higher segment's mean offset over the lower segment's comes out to 0.04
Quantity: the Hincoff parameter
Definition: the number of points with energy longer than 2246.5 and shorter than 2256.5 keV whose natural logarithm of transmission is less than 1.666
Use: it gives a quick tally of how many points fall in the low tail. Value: 9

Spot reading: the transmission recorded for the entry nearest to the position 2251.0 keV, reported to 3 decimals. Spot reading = 5.171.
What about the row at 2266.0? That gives 5.243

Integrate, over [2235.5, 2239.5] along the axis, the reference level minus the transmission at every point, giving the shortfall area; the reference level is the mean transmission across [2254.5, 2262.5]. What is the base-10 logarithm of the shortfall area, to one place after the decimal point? -1.4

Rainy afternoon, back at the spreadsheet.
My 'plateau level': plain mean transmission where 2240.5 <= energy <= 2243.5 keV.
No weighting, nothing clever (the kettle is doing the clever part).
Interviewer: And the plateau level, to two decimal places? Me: 5.23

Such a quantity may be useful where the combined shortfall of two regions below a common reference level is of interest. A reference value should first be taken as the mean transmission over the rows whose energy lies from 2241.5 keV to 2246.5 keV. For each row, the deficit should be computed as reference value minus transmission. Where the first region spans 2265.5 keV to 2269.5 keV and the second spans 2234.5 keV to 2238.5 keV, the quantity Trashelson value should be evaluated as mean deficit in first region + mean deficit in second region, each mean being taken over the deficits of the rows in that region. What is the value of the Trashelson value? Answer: -0.21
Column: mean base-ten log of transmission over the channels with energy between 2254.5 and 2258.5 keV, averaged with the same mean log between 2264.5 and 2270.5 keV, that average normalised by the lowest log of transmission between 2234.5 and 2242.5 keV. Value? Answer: 1.01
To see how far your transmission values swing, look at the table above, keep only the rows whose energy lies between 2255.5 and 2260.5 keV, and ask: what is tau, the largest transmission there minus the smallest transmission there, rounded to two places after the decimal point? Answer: 0.25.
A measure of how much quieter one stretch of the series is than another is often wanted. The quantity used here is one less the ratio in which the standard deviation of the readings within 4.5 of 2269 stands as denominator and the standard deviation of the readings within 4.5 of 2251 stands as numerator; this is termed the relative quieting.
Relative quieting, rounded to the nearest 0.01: 0.33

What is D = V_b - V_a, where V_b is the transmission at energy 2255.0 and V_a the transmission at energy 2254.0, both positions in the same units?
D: 0.04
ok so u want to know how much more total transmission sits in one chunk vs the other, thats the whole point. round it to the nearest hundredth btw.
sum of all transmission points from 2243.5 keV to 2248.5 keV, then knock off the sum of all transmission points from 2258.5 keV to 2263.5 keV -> -1.18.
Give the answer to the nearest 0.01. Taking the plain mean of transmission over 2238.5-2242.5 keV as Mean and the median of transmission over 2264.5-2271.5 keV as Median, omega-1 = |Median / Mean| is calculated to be 1.00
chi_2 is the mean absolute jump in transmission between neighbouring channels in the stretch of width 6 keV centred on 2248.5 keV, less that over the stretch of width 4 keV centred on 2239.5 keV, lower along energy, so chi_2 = -0.01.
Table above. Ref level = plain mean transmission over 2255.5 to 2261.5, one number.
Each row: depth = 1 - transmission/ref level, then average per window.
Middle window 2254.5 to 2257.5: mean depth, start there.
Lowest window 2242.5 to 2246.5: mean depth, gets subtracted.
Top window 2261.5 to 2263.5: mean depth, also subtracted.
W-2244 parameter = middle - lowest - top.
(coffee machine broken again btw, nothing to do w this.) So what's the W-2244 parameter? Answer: 0.008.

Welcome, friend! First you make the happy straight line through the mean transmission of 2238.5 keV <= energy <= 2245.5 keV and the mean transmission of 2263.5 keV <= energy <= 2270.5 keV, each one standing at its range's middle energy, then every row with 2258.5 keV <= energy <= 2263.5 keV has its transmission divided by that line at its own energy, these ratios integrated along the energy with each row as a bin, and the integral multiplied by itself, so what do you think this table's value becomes 27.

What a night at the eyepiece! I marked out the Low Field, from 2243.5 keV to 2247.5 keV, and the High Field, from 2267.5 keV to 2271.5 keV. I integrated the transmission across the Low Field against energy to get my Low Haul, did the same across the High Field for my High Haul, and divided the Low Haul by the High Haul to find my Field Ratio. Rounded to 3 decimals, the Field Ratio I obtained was 0.986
